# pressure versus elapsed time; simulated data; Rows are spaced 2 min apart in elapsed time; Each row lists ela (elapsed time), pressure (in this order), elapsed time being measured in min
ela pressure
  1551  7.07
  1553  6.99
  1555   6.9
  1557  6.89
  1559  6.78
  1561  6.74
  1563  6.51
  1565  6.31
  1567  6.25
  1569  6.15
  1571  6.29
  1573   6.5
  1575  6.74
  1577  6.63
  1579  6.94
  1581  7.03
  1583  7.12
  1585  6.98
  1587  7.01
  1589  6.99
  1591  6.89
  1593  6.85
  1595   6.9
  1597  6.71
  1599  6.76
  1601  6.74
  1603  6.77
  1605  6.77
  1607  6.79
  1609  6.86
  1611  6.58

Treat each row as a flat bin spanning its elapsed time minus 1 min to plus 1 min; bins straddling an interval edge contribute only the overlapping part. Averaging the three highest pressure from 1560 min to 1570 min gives 6.52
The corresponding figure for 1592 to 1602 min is 6.84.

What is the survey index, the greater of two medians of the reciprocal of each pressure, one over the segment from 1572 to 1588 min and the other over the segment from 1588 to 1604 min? 0.1468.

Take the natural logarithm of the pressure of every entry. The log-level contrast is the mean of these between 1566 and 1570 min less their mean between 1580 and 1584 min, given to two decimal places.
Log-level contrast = -0.13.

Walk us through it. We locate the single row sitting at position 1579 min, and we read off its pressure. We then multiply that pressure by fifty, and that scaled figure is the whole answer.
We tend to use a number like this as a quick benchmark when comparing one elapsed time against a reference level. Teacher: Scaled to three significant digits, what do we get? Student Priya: 347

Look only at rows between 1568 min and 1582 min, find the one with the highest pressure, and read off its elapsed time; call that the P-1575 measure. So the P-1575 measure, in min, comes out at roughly 1581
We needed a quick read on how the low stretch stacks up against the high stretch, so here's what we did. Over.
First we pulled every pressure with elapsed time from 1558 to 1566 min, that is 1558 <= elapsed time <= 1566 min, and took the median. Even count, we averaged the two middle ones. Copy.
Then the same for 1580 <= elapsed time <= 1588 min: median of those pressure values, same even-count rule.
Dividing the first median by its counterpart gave 0.94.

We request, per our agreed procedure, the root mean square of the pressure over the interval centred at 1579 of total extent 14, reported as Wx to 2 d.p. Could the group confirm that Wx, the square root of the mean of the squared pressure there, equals 6.85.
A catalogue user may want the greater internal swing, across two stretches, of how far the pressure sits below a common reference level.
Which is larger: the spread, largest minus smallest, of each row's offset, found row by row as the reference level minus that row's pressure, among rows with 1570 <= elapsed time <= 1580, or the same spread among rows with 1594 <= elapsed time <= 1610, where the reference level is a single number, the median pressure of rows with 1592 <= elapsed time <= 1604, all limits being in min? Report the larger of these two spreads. 0.65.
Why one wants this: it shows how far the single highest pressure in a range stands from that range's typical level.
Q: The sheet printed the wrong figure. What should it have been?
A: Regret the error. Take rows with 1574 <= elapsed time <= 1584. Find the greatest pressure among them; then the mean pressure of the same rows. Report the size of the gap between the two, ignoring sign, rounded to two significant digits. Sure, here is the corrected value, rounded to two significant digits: 0.23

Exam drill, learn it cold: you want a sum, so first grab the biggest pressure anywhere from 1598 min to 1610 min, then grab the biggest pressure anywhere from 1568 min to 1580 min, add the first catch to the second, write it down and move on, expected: 13.80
